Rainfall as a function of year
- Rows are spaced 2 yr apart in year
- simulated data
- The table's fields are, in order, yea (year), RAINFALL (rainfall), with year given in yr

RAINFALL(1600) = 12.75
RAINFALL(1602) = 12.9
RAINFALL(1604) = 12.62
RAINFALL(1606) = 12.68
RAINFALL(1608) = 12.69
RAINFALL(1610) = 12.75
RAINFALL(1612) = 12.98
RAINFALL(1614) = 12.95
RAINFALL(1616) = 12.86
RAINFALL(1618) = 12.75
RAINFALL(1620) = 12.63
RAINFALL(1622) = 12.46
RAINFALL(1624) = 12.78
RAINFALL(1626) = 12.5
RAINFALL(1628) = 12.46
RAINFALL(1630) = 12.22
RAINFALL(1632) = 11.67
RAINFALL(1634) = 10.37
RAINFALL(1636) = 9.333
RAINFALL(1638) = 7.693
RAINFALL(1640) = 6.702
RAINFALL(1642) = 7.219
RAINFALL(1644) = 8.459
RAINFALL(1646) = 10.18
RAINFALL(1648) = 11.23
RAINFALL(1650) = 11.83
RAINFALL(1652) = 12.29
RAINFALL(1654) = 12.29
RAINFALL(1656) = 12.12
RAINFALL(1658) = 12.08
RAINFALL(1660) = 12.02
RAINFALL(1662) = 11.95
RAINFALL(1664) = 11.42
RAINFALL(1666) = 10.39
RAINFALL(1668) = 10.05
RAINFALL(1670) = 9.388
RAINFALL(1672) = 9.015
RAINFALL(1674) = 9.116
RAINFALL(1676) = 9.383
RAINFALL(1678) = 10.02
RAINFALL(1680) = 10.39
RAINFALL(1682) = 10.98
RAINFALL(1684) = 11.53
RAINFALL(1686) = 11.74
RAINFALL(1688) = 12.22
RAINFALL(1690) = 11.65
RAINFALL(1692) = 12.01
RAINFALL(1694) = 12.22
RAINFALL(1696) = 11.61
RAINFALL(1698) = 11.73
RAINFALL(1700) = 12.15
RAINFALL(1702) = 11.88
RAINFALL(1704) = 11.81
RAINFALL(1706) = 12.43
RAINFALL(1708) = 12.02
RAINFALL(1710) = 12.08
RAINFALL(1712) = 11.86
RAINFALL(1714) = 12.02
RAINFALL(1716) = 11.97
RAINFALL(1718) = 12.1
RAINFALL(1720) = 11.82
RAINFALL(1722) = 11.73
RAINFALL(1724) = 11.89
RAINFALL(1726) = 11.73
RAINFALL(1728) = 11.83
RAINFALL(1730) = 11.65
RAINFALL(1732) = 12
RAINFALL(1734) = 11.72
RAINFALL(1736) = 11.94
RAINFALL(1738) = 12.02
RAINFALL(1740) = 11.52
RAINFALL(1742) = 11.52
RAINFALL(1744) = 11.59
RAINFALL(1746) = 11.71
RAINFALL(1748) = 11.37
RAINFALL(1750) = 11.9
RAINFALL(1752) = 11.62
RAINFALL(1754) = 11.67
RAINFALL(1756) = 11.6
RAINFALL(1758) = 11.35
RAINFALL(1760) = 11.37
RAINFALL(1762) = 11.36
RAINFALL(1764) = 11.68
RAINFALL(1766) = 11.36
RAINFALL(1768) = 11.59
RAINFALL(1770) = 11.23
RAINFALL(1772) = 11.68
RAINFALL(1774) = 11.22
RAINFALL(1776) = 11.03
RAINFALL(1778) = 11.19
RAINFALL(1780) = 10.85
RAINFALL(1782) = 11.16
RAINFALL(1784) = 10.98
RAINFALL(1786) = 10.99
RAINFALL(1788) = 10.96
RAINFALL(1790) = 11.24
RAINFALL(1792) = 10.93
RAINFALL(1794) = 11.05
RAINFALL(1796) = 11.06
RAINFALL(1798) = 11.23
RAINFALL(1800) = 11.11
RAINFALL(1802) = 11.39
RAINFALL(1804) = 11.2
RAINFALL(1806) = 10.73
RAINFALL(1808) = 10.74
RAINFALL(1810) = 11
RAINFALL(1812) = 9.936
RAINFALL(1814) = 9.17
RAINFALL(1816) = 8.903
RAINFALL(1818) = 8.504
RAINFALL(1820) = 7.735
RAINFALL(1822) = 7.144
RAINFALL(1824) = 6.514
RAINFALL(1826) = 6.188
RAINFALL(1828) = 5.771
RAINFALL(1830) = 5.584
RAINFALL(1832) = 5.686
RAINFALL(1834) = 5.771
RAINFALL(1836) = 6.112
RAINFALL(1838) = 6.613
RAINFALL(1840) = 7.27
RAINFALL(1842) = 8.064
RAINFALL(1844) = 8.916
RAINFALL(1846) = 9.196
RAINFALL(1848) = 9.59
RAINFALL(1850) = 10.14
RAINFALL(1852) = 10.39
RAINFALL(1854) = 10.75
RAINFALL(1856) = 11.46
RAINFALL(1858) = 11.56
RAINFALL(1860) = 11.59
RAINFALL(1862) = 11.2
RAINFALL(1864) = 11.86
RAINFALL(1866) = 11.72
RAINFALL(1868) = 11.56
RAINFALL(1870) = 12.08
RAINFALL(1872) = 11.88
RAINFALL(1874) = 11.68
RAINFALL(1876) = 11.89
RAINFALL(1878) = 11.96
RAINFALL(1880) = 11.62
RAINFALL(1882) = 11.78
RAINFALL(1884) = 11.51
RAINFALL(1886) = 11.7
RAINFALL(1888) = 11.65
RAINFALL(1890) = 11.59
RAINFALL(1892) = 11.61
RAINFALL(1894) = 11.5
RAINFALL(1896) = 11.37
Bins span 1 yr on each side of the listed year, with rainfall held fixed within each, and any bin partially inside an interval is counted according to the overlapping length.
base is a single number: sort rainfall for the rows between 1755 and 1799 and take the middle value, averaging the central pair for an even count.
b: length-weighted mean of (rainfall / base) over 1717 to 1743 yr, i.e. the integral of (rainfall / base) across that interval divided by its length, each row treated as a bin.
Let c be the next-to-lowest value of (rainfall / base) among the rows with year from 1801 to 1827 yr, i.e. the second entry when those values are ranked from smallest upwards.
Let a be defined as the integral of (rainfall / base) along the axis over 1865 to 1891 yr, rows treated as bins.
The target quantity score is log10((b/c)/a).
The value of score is -1.18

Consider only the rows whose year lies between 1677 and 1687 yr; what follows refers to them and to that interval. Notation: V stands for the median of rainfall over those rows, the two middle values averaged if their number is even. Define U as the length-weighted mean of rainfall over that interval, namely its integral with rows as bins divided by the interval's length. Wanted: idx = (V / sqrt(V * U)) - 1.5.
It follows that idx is -0.498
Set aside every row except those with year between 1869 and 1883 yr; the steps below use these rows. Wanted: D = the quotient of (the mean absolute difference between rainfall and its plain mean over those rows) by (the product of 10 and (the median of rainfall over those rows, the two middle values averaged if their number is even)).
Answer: 0.0011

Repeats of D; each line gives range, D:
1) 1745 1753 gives 0.0013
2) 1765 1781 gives 0.0018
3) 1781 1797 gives 0.0007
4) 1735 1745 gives 0.0018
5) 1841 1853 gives 0.0070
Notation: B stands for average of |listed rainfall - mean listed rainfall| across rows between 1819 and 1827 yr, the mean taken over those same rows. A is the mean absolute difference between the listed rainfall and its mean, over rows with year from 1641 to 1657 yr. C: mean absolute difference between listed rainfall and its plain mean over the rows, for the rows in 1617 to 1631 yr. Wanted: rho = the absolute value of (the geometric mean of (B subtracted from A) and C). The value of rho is 0.39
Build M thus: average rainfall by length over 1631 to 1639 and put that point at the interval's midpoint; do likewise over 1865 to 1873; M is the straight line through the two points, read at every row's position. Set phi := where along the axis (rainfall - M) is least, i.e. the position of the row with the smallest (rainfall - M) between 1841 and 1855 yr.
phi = 1842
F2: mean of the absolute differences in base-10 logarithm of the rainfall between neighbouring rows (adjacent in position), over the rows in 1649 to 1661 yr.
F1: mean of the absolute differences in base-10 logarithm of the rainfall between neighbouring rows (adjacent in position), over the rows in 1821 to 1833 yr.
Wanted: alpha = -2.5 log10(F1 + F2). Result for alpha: 3.9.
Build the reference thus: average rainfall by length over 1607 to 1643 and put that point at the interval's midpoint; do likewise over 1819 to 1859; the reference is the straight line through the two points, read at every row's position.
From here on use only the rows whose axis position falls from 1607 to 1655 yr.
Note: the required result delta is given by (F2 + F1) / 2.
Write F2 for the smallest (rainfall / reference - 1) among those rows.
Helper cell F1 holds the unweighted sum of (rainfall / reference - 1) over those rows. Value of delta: -0.2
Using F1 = 0.0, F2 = -0.40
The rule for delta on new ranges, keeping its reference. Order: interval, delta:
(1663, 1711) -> 0.8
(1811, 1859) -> 0.1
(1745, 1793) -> 3.0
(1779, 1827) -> 1.9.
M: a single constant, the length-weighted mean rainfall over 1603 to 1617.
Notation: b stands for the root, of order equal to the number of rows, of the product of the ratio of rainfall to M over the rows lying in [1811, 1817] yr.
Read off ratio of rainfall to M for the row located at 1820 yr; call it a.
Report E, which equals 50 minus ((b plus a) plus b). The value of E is 47.9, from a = 0.605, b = 0.73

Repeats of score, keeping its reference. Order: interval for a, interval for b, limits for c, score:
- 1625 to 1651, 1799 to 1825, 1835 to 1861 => -1.21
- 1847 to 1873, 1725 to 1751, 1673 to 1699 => -1.32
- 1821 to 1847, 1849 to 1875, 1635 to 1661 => -1.00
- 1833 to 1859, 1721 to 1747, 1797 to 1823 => -1.13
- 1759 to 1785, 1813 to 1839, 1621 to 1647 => -1.44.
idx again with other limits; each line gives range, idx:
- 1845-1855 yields -0.494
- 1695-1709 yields -0.503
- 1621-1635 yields -0.484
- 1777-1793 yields -0.502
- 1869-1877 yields -0.500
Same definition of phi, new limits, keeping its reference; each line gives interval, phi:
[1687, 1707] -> 1696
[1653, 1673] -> 1672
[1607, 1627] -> 1622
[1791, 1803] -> 1792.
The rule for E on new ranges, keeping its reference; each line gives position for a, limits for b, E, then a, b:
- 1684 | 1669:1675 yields 47.7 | 0.901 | 0.72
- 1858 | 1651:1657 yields 47.2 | 0.904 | 0.96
